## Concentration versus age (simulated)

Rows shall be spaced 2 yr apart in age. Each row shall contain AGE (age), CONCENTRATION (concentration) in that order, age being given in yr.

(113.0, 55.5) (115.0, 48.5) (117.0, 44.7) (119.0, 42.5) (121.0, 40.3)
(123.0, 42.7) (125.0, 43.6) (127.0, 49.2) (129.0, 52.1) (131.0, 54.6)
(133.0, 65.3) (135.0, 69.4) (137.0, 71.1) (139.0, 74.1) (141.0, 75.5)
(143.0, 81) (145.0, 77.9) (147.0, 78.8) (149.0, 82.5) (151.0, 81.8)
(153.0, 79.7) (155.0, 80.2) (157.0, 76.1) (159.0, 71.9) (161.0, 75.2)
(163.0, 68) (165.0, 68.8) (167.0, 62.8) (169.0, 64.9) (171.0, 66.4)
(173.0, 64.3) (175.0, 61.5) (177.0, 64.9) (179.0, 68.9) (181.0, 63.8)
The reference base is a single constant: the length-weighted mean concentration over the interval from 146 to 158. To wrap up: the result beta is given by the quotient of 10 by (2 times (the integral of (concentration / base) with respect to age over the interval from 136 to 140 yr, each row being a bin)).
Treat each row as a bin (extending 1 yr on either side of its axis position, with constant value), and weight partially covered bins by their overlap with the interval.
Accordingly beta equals 1.4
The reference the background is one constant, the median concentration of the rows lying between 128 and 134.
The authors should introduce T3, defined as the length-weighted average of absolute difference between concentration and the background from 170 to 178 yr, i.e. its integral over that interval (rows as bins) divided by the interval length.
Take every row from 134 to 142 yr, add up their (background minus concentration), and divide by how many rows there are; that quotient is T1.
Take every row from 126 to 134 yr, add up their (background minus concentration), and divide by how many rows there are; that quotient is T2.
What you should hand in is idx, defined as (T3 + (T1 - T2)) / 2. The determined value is -4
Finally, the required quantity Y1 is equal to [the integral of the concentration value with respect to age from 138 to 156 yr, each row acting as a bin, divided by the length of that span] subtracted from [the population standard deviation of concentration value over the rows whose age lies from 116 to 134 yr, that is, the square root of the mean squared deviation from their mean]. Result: -72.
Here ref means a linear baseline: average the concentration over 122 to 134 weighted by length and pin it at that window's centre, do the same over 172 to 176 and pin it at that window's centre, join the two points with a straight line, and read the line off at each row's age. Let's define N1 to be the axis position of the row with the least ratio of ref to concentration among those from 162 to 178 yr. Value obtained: 165.0 yr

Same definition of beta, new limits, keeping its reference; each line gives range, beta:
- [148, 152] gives 1.2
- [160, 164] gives 1.4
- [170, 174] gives 1.5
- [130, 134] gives 1.7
